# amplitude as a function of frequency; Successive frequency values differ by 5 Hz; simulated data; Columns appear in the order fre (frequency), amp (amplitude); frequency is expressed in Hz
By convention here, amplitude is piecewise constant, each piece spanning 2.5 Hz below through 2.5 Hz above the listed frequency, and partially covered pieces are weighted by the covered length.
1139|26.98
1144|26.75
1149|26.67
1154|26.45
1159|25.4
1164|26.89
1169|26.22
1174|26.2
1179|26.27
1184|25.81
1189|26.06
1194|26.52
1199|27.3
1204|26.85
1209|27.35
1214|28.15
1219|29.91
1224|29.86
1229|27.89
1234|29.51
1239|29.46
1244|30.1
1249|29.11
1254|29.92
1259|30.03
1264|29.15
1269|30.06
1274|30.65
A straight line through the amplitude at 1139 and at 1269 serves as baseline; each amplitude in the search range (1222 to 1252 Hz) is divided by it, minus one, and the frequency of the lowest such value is 1229 Hz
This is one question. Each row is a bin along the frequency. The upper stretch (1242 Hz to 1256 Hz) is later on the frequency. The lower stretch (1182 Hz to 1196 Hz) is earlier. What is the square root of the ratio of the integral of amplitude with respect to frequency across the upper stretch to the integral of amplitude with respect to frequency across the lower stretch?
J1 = 1.066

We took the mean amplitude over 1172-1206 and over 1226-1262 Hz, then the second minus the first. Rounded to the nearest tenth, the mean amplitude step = 3.0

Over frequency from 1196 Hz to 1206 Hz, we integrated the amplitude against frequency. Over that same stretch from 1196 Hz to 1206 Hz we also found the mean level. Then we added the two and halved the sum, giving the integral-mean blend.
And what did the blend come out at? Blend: 149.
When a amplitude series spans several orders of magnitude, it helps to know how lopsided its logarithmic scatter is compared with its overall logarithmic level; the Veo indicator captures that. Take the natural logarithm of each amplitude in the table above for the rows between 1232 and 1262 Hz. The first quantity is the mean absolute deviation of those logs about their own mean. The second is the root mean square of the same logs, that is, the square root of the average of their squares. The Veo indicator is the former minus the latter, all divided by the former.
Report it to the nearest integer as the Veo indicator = -305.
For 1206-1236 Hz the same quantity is -97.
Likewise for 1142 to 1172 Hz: -218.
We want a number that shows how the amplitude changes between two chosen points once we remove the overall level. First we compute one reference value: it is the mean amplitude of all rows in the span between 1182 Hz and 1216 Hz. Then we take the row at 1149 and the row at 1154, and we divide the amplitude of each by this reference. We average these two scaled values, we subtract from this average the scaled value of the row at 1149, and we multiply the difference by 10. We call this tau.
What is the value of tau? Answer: -0.04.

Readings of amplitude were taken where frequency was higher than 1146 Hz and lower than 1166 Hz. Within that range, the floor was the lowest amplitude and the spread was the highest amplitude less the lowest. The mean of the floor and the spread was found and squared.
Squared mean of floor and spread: 181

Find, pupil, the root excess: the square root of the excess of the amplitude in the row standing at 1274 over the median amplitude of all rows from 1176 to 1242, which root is 1.82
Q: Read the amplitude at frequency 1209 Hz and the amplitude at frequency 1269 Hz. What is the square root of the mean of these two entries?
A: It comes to 5.36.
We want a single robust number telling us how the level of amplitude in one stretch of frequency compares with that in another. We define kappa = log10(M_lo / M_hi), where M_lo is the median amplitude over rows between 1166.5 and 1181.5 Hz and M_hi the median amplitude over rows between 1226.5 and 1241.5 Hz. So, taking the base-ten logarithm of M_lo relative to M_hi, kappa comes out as -0.051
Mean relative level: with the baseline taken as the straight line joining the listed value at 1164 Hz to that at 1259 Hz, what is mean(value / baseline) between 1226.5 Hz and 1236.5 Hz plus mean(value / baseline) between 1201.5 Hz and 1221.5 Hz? 1.971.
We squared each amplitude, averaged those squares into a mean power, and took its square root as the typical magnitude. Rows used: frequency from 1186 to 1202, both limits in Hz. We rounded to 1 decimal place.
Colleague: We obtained 26.6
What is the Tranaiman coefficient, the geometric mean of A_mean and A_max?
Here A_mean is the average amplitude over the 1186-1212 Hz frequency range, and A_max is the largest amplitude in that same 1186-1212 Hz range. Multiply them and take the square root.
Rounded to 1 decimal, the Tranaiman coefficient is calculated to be 27.1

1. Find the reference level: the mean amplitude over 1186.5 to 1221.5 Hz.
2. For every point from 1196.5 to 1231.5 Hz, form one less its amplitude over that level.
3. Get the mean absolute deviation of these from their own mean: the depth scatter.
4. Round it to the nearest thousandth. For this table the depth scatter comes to 0.035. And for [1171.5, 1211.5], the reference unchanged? 0.017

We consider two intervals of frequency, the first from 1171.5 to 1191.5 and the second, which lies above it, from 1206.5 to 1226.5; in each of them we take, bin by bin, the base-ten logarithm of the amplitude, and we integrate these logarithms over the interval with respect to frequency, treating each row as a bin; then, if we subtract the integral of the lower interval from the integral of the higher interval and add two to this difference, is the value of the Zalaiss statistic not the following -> 2.86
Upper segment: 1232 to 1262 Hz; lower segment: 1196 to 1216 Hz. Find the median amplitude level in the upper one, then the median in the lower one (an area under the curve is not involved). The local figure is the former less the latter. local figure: 2.4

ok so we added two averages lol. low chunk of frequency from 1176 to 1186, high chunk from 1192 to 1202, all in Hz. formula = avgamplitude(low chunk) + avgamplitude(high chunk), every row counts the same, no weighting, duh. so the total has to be 53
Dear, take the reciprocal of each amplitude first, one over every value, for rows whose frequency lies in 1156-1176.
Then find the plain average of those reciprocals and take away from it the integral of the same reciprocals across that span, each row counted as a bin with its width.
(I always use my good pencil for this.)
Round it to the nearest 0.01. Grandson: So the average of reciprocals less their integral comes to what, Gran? -0.73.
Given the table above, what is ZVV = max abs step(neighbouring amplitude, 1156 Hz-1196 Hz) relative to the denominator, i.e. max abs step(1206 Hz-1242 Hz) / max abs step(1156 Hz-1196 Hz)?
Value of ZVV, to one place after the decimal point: 1.3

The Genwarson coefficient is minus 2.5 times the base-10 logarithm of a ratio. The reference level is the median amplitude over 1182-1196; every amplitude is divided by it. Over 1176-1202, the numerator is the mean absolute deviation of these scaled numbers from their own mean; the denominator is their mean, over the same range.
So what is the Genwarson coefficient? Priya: 4.5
